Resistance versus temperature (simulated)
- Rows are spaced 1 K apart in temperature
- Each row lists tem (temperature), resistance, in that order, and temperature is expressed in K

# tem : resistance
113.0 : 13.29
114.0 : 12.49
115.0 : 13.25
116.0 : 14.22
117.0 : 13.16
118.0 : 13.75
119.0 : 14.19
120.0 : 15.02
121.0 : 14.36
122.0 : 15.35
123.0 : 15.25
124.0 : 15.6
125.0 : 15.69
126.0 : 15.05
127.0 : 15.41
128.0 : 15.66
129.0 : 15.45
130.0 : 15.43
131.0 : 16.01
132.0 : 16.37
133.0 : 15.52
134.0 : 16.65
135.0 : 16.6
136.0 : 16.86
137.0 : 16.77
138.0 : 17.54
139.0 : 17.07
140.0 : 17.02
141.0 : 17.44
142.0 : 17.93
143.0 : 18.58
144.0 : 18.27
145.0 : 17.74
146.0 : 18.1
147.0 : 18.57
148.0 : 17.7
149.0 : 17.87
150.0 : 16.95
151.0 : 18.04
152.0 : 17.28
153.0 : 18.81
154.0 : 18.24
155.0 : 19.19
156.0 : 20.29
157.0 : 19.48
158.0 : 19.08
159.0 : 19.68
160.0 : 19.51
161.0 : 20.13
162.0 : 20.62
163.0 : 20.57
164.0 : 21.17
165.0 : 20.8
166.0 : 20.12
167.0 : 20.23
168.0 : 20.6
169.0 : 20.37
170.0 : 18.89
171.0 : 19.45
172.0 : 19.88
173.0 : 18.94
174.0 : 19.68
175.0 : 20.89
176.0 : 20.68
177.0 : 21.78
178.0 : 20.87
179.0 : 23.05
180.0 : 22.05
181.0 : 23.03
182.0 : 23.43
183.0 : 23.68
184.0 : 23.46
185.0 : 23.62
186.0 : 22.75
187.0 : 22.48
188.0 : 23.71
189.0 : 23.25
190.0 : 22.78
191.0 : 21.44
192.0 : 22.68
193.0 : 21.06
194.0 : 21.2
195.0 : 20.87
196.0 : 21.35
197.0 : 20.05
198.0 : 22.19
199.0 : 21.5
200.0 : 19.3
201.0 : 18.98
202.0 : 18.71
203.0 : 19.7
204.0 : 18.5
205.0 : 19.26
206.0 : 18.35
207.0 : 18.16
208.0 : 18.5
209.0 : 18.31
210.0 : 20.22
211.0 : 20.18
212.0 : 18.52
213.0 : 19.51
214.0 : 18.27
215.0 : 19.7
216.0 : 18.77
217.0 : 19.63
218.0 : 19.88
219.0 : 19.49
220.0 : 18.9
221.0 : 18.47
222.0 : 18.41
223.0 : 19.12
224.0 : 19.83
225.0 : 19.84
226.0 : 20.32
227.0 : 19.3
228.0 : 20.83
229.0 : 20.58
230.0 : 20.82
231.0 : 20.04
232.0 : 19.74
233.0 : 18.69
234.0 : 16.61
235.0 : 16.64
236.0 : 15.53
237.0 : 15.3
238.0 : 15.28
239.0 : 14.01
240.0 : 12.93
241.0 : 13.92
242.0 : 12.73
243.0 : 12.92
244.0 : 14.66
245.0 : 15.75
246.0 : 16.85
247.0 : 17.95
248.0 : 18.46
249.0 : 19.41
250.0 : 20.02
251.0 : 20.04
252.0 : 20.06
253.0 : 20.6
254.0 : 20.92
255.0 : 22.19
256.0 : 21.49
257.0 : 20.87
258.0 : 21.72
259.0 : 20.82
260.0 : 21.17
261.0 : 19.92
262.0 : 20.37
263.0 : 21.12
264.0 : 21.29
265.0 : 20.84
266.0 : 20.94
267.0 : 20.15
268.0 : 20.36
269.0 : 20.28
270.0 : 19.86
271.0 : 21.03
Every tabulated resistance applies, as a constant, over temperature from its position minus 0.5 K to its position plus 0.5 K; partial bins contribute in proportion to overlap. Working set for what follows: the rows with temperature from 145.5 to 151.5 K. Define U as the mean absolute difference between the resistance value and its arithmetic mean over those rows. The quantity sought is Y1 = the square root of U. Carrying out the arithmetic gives 0.604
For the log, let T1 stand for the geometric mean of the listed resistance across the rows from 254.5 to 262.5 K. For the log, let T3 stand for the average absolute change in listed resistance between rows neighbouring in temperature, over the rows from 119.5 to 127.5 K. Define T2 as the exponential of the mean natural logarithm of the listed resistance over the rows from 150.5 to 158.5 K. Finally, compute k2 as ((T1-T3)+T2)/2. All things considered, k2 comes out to 19.7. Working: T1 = 21.1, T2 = 18.8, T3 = 0.5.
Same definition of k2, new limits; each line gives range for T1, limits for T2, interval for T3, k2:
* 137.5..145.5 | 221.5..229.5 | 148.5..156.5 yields 18.2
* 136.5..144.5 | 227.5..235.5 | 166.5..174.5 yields 18.0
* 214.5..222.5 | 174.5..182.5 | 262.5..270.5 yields 20.4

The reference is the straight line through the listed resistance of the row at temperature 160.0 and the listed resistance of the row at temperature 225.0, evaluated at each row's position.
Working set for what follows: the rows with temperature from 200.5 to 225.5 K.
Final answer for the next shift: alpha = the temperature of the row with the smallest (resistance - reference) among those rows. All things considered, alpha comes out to 207.0 K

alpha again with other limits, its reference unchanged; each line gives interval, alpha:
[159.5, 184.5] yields 170.0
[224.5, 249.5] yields 242.0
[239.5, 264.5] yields 242.0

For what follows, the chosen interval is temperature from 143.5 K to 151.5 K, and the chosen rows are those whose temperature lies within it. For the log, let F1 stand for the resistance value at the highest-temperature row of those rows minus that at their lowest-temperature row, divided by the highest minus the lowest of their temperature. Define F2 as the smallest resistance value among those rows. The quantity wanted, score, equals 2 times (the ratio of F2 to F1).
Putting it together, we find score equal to -1032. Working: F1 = 0.0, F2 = 16.95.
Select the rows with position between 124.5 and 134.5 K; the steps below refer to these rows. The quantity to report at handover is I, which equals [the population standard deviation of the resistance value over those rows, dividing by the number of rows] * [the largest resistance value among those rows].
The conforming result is 8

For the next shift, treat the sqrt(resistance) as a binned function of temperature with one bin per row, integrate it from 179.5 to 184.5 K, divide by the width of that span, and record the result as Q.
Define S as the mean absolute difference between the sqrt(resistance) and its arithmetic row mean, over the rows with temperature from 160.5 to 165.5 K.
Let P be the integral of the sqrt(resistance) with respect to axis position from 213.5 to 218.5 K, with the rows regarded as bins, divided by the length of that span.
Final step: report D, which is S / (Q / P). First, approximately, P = 4.39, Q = 4.8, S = 0.029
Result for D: 0.03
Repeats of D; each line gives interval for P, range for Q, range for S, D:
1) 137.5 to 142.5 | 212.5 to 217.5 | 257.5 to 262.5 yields 0.05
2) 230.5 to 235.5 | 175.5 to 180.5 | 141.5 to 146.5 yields 0.03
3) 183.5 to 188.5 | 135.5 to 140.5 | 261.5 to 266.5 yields 0.03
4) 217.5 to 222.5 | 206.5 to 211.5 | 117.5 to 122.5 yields 0.07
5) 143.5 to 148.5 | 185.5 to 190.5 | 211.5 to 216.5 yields 0.05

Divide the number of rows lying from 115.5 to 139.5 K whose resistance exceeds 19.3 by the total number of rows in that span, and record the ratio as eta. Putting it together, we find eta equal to 0.0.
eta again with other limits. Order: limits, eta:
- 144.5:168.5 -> 0.5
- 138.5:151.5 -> 0.0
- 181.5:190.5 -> 1.0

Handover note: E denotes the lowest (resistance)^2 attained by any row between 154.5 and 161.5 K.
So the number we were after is 364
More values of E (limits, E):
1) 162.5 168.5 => 405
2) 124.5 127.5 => 227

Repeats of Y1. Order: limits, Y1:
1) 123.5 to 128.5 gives 0.449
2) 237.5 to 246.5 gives 1.073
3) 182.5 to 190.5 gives 0.640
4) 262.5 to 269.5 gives 0.620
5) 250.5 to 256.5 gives 0.806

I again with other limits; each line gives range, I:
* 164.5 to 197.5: 34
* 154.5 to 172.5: 13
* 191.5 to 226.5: 26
